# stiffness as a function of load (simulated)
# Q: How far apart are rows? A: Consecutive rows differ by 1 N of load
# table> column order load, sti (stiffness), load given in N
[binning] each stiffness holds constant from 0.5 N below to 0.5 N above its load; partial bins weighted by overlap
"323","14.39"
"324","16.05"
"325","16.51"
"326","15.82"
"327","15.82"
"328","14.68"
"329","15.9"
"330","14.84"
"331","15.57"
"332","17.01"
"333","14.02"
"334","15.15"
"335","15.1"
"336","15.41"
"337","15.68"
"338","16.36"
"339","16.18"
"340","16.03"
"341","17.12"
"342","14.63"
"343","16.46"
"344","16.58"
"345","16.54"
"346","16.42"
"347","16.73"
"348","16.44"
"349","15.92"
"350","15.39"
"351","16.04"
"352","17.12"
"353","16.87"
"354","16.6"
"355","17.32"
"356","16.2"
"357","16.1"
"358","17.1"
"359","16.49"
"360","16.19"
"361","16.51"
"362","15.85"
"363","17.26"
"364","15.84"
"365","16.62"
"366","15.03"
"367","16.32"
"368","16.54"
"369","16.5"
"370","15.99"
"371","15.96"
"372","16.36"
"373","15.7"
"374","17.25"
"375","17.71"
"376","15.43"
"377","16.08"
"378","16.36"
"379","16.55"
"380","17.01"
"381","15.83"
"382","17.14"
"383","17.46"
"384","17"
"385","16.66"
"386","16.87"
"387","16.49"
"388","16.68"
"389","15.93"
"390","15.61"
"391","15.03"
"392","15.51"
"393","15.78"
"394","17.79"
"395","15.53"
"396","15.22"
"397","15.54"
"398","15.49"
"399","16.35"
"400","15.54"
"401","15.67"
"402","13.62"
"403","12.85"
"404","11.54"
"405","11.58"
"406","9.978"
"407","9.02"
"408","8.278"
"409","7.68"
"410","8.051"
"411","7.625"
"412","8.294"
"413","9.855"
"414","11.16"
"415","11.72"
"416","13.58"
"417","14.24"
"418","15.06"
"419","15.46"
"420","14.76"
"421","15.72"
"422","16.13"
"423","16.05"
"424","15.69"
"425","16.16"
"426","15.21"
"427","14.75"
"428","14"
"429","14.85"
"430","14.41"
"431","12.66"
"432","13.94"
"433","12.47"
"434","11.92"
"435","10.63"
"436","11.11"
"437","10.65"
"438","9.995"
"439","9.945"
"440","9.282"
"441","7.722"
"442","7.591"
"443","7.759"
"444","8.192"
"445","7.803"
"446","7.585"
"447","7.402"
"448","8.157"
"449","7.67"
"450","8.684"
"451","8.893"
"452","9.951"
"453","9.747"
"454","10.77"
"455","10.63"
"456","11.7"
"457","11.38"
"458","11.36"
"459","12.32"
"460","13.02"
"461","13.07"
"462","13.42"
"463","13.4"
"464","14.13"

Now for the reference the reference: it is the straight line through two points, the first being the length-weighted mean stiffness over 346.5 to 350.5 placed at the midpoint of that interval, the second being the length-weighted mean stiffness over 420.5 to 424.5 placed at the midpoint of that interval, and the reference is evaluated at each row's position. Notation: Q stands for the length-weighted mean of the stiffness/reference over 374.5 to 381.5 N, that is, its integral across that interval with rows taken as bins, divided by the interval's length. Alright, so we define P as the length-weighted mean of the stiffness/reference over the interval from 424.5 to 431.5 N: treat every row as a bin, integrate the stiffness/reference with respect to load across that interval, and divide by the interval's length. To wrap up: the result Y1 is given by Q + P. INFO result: 1.94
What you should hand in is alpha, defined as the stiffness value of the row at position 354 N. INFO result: 16.6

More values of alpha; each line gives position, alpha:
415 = 11.72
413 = 9.855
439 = 9.945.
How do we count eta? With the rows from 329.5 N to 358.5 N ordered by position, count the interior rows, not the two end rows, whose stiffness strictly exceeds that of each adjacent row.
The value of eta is 8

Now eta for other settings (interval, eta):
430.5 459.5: 7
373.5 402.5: 9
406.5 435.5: 6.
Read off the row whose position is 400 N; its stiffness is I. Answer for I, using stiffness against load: 15.54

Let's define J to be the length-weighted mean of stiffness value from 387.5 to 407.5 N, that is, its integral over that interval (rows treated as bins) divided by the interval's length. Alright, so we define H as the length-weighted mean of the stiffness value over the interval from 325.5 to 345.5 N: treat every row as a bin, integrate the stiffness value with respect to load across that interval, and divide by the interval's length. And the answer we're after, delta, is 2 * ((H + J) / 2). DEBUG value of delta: 30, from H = 15.7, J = 14.5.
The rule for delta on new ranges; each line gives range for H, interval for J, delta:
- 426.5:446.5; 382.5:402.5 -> 27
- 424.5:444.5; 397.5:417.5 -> 23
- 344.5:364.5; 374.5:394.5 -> 33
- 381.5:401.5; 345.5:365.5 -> 33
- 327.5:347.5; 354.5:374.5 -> 32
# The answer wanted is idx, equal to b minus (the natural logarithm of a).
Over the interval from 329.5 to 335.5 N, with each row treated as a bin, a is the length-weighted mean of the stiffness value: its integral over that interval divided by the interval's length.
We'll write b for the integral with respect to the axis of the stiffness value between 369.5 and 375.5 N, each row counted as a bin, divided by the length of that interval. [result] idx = 13.8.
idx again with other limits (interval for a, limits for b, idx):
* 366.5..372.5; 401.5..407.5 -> 8.6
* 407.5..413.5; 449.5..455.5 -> 7.7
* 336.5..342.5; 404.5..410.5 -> 6.3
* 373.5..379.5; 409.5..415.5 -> 6.6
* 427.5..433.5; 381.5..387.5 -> 14.3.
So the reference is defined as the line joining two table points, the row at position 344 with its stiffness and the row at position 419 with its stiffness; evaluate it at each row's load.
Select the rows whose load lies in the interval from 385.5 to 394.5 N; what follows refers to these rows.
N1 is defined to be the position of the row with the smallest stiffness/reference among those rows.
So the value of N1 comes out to 391 N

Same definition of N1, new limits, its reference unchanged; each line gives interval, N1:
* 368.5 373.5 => 373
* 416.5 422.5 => 417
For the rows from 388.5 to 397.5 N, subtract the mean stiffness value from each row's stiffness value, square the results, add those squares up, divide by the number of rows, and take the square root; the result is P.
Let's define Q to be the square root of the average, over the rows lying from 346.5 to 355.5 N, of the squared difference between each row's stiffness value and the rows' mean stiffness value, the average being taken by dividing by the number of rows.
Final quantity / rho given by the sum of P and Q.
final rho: 1.34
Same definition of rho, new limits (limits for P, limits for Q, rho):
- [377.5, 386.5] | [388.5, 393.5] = 0.76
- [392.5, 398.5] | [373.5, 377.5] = 1.77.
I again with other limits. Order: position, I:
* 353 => 16.87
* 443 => 7.759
